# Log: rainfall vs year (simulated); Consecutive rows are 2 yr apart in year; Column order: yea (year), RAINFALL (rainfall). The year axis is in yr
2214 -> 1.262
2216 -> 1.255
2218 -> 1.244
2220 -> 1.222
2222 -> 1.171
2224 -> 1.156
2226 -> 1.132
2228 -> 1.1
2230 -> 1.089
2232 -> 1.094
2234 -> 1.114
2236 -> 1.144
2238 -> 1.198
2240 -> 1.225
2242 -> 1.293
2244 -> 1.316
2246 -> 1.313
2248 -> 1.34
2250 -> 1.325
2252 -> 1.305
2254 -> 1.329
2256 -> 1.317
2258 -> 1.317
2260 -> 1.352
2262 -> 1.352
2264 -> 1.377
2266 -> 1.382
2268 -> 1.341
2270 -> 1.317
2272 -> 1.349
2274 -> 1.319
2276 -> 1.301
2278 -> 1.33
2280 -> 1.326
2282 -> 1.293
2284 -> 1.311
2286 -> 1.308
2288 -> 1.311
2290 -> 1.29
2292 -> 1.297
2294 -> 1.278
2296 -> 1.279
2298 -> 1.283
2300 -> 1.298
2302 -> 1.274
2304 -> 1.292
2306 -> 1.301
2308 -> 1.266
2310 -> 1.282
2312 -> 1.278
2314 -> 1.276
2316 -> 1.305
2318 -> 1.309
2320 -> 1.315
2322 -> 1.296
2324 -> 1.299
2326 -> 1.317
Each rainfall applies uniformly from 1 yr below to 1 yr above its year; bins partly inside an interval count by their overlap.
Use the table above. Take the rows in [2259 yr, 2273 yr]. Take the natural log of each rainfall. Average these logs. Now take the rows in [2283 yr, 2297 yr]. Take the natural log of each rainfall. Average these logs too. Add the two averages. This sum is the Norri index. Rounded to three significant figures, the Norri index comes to 0.562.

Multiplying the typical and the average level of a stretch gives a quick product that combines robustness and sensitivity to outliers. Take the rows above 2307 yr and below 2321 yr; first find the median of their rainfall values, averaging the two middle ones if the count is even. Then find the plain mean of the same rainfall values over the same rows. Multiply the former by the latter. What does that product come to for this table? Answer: 1.65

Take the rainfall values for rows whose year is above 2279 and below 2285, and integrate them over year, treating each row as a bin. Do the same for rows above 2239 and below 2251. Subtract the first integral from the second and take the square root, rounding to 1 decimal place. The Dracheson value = 2.8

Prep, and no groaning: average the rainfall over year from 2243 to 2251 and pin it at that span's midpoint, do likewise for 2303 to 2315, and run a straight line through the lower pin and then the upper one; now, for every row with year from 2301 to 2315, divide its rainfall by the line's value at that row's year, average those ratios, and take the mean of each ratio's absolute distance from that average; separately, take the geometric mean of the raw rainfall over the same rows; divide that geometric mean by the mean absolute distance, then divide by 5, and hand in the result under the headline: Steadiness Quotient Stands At 40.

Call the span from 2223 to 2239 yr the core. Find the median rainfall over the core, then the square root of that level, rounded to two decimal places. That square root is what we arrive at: 1.06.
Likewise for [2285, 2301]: 1.14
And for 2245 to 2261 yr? 1.15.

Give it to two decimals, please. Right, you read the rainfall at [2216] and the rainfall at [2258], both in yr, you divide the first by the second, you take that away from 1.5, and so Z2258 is 0.55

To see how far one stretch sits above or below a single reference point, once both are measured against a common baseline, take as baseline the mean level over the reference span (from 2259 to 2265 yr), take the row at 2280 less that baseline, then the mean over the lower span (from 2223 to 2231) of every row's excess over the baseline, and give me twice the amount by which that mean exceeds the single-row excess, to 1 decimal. -0.4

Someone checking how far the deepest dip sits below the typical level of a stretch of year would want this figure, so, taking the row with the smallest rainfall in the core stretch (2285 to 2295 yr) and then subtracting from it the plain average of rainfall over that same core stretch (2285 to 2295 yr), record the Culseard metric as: -0.019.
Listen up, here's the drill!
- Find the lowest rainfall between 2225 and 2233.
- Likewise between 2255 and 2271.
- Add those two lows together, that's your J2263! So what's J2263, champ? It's 2.41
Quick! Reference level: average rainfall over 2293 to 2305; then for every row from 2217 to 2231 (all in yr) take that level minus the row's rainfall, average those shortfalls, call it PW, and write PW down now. 0.12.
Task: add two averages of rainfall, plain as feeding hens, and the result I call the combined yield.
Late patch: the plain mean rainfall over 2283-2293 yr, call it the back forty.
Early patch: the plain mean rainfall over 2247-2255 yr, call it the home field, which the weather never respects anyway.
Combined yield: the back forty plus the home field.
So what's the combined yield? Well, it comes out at 2.63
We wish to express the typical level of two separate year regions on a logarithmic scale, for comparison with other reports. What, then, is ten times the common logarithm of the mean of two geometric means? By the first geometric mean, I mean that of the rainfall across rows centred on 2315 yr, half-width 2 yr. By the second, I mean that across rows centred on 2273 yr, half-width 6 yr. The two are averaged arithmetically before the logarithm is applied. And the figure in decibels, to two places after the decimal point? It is 1.17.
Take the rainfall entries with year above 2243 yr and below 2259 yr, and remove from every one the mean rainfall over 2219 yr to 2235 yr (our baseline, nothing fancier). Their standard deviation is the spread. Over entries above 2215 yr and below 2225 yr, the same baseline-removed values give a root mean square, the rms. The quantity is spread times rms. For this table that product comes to 0.0009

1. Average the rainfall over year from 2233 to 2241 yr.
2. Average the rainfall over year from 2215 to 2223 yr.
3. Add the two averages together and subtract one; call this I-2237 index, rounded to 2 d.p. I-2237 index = 1.39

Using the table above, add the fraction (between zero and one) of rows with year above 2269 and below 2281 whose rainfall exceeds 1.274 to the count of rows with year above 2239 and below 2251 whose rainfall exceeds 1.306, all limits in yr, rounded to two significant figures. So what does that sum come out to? 5.0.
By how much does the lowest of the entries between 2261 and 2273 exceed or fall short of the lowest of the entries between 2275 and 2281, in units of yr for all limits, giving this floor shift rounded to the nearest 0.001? 0.016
